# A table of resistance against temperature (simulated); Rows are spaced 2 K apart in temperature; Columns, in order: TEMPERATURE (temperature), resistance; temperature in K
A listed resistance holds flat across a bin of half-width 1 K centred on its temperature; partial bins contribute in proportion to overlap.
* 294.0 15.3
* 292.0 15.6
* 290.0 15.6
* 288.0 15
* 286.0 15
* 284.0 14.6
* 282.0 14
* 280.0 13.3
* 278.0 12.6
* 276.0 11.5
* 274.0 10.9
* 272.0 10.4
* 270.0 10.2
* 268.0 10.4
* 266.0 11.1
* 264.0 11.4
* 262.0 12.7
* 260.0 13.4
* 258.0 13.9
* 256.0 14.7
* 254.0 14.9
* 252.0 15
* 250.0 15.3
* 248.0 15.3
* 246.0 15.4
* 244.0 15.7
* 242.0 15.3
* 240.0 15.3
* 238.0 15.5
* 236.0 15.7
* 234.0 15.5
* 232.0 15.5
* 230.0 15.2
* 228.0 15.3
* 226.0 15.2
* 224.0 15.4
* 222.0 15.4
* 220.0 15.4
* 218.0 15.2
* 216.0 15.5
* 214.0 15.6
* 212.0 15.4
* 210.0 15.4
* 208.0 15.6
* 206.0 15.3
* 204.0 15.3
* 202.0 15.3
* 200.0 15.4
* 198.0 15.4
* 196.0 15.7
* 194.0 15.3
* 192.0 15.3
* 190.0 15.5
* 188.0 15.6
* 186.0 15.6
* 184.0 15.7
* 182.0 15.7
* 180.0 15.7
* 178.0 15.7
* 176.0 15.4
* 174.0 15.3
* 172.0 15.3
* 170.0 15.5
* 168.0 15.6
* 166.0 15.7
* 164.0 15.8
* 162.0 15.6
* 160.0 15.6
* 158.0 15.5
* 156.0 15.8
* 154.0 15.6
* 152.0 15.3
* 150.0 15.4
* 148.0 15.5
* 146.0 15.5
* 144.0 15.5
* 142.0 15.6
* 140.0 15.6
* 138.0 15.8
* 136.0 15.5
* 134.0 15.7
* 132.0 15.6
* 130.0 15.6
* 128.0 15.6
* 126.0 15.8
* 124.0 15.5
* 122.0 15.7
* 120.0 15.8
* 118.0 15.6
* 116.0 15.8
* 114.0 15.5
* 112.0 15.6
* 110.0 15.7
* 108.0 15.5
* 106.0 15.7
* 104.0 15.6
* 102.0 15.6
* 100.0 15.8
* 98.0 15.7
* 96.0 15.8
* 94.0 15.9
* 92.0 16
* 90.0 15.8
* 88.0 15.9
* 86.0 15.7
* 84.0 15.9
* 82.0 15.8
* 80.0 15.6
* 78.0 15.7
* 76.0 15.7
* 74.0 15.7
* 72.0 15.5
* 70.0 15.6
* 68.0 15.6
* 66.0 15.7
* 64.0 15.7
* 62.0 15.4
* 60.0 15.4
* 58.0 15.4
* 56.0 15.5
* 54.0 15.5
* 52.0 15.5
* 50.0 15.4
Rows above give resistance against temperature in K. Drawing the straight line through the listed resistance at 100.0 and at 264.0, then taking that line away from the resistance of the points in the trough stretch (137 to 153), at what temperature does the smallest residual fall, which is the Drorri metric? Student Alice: 140.0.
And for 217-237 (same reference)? 218.0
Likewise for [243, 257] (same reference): 256.0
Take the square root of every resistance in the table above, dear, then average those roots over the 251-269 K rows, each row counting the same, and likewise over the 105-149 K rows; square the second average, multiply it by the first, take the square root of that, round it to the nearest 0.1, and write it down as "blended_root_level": 7.5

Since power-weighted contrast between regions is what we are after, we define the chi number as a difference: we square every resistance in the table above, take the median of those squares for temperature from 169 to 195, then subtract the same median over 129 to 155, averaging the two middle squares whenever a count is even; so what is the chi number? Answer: -3.1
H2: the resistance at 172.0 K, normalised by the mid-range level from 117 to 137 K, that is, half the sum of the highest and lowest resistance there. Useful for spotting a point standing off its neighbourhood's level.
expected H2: 0.978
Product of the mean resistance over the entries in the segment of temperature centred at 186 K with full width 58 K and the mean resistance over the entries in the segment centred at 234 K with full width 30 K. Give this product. 239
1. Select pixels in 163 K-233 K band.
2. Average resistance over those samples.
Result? 15.5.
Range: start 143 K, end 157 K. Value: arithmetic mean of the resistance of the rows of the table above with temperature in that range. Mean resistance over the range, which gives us 15.5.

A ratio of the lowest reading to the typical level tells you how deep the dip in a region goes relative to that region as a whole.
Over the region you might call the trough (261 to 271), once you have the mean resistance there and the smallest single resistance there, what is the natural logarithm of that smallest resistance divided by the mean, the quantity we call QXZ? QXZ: -0.090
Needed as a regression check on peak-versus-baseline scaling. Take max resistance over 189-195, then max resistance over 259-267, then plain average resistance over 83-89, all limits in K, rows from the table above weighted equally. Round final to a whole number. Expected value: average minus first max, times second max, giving 4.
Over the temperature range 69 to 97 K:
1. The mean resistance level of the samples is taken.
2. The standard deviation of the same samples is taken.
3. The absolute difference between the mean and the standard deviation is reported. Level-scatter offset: 15.6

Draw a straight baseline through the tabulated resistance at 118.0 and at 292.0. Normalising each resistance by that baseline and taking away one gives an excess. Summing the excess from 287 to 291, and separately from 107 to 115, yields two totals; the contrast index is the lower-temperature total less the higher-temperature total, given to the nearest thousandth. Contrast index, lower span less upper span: 0.032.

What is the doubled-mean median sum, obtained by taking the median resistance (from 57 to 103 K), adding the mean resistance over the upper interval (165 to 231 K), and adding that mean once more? 46.6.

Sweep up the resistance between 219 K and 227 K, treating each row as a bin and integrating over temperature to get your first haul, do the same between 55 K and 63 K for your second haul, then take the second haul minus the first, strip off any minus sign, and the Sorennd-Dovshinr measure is 0.6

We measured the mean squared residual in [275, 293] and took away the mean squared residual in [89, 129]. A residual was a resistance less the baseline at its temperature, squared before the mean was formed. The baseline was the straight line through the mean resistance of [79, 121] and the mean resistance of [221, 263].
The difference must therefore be 2.3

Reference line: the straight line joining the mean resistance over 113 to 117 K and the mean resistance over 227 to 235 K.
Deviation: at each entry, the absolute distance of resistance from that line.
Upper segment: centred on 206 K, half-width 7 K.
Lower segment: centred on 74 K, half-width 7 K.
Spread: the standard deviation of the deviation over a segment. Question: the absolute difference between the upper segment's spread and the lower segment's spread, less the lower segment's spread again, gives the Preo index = -0.06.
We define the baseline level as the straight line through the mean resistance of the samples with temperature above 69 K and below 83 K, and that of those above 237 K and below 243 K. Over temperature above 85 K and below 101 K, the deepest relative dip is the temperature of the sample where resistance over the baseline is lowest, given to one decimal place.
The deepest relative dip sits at 86.0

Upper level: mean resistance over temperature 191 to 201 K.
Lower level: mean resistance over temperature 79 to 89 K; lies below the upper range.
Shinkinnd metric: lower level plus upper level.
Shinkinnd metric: 31.2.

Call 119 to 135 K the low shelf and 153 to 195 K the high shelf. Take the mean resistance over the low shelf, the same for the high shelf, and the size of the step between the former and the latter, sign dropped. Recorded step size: 0.1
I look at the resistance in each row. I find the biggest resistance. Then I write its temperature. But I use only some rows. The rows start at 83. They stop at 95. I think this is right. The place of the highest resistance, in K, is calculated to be 92.0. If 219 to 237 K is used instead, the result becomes 236.0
